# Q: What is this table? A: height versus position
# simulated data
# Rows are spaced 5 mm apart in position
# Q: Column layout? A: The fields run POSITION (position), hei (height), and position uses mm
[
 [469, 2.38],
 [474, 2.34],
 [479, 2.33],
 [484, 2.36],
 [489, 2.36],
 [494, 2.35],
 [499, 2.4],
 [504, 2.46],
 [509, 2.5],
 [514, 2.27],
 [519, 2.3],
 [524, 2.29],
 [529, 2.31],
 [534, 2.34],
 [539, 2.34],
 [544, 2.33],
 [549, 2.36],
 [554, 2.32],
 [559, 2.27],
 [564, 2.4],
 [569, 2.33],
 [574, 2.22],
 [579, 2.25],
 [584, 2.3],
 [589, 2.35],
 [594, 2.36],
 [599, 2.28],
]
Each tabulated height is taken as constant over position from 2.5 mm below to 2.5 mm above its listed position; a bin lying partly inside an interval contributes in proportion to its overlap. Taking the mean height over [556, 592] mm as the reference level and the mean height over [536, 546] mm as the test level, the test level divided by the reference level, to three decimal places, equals 1.014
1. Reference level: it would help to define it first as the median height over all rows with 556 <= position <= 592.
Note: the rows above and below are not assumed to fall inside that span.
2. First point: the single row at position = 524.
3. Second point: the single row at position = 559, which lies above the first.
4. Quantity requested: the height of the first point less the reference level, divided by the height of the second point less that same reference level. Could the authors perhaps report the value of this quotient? 0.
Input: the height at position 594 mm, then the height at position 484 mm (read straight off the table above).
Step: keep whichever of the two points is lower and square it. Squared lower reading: 5.57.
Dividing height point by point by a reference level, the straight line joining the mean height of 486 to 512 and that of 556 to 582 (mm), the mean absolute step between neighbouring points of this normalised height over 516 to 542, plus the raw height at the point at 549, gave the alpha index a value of 2.37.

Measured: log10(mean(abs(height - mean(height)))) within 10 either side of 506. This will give -1.1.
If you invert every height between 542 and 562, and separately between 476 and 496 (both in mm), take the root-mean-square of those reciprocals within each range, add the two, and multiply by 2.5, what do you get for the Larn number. 2.14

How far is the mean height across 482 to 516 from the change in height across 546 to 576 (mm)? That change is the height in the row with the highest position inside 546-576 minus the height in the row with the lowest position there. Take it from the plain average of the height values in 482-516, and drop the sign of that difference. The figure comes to 2.53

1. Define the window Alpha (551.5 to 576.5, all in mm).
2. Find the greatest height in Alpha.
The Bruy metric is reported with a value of 2.4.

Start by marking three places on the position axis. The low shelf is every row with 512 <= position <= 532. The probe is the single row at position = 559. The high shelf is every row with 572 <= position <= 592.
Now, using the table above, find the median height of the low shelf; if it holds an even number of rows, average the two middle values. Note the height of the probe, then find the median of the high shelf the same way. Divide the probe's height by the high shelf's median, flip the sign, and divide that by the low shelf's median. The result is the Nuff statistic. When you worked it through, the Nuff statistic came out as -0.43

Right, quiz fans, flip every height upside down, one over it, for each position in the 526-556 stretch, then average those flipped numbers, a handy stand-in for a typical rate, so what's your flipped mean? 0.429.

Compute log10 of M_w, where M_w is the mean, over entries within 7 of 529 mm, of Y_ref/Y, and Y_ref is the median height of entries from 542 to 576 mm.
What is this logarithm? 0.003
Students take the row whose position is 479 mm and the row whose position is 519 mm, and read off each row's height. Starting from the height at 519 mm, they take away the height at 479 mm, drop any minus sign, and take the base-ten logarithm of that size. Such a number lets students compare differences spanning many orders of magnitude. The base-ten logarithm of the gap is -1.52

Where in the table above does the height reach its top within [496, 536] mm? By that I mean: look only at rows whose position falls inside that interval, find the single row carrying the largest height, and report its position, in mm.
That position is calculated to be 509 mm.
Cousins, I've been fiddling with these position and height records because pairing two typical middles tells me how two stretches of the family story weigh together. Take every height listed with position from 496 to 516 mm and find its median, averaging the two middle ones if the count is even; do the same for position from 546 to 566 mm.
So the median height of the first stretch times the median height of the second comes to 5.69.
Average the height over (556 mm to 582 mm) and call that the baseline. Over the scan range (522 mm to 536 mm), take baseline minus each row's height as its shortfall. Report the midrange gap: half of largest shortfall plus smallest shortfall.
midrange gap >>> -0.02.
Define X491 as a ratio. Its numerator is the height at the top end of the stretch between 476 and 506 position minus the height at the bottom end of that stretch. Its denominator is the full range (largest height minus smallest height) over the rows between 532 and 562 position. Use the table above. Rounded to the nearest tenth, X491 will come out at 1.4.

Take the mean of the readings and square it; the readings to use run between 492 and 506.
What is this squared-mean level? 5.78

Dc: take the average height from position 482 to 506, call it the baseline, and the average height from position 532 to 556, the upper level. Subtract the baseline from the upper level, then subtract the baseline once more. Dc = -2.43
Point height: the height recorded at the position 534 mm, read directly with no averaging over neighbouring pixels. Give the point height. 2.34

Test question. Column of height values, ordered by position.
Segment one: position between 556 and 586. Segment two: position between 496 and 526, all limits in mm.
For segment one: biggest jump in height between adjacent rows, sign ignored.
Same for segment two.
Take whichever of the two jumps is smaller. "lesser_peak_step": 0.13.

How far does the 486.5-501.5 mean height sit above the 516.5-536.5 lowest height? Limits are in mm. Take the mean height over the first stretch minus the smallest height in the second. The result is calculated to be 0.080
